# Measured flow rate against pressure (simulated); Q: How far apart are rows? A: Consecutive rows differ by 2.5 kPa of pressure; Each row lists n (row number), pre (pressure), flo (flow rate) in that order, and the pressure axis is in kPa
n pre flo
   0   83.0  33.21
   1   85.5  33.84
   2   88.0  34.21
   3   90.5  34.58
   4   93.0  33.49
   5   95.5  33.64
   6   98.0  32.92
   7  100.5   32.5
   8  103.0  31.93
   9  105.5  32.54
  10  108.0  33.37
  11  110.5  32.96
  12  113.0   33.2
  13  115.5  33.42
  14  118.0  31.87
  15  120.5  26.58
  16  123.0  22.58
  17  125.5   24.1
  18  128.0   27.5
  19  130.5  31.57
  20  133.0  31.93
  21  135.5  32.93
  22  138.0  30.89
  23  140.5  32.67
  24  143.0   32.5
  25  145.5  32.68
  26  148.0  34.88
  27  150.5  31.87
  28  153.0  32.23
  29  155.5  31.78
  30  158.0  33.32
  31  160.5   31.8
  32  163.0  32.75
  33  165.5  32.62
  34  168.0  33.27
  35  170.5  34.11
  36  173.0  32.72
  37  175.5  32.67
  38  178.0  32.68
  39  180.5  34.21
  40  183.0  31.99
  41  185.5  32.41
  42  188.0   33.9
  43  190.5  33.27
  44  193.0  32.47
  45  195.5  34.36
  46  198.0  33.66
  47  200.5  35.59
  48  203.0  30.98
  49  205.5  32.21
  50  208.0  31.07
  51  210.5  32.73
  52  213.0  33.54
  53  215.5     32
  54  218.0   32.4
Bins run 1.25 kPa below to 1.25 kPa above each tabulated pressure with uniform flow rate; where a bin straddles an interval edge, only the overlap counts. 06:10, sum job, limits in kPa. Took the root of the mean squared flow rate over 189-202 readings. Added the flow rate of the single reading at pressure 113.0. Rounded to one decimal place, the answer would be 67.1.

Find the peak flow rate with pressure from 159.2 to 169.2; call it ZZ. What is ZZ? 33.27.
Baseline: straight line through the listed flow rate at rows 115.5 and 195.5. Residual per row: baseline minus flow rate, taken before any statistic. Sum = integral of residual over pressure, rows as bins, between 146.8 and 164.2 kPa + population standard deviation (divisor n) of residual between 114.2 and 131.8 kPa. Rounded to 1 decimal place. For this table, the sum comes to 25.4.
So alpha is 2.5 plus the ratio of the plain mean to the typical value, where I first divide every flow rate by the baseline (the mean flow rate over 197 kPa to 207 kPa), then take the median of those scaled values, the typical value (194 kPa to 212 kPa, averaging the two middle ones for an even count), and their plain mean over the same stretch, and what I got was 3.507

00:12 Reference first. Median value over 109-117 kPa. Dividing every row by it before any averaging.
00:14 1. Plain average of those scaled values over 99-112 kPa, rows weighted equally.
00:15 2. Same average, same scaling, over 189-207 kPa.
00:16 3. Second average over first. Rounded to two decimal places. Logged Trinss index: 1.02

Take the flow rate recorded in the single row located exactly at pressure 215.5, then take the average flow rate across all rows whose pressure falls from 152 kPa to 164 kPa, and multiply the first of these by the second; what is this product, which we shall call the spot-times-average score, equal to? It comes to 1036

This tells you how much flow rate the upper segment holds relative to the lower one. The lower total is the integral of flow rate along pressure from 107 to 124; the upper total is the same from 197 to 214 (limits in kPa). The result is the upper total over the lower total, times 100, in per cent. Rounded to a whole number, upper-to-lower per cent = 107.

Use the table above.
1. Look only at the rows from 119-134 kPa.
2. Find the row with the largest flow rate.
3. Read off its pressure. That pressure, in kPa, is 133.0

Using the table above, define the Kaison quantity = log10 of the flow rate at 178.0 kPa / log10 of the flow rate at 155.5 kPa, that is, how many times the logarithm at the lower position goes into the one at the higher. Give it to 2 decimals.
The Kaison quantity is 1.01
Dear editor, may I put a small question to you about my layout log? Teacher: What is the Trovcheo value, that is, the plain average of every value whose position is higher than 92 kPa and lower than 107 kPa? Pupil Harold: 32.8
